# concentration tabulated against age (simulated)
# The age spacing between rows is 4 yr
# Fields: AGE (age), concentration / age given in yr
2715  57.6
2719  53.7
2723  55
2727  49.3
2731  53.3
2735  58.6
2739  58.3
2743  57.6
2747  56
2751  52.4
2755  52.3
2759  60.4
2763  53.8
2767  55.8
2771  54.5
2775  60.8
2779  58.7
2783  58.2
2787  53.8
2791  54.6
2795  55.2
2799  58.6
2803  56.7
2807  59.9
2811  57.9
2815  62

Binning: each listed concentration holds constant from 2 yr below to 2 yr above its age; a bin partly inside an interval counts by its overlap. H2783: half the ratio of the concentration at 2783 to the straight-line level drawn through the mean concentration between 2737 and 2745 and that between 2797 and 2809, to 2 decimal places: 0.50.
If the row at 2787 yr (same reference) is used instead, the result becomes 0.46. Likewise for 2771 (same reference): 0.47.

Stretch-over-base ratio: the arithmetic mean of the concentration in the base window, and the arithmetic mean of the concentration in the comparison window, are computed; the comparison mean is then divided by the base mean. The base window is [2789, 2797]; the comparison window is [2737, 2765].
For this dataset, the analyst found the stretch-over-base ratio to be 1.02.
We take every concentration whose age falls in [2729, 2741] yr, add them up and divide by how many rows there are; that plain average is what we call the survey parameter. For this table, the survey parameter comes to 57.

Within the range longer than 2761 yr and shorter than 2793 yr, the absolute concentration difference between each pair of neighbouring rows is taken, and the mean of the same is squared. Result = 6.2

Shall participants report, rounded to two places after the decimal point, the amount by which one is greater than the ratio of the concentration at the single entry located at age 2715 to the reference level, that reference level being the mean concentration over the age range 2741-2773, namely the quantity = -0.04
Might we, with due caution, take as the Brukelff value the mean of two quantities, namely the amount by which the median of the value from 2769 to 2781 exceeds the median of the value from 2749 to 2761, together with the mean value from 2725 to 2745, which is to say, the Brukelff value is 30.9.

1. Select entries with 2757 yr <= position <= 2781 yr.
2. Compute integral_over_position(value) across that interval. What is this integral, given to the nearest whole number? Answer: 1376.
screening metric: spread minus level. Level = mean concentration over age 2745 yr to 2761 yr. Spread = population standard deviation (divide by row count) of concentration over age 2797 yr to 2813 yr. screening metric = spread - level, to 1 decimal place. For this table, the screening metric -54.1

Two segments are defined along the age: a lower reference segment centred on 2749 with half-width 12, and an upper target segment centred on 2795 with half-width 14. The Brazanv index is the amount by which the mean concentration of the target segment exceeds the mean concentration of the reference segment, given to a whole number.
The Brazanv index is 1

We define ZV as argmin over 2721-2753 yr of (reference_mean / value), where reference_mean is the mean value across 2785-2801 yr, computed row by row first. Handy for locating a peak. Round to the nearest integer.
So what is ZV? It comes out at 2735 yr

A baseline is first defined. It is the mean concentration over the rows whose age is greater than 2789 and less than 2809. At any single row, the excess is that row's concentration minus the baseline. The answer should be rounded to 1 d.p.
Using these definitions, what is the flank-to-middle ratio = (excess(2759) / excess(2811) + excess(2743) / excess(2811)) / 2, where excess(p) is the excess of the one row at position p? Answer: 2.2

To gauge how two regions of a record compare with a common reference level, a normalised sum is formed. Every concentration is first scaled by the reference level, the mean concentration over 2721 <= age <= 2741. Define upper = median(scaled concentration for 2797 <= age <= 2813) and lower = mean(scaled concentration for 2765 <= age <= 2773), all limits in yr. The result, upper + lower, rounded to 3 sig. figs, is 2.07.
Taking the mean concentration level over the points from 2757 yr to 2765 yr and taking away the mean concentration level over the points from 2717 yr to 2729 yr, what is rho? 4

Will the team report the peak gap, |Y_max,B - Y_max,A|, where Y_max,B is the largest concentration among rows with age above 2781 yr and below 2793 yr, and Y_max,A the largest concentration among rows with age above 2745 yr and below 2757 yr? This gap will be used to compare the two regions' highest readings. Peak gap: 2.2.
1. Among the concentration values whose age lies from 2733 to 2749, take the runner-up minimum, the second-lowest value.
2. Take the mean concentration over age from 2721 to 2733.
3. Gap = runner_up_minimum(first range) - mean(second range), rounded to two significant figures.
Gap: 5.1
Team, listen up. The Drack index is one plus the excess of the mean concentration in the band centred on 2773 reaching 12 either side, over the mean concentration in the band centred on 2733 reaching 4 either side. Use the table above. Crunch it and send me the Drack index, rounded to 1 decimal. 2.0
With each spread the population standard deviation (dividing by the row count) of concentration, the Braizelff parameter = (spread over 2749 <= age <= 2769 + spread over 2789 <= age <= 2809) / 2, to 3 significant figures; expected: 2.51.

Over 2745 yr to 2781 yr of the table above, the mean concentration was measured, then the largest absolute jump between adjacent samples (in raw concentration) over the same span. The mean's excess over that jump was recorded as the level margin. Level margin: 48.0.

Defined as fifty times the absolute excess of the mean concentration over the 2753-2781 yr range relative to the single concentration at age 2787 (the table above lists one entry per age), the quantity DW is 141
